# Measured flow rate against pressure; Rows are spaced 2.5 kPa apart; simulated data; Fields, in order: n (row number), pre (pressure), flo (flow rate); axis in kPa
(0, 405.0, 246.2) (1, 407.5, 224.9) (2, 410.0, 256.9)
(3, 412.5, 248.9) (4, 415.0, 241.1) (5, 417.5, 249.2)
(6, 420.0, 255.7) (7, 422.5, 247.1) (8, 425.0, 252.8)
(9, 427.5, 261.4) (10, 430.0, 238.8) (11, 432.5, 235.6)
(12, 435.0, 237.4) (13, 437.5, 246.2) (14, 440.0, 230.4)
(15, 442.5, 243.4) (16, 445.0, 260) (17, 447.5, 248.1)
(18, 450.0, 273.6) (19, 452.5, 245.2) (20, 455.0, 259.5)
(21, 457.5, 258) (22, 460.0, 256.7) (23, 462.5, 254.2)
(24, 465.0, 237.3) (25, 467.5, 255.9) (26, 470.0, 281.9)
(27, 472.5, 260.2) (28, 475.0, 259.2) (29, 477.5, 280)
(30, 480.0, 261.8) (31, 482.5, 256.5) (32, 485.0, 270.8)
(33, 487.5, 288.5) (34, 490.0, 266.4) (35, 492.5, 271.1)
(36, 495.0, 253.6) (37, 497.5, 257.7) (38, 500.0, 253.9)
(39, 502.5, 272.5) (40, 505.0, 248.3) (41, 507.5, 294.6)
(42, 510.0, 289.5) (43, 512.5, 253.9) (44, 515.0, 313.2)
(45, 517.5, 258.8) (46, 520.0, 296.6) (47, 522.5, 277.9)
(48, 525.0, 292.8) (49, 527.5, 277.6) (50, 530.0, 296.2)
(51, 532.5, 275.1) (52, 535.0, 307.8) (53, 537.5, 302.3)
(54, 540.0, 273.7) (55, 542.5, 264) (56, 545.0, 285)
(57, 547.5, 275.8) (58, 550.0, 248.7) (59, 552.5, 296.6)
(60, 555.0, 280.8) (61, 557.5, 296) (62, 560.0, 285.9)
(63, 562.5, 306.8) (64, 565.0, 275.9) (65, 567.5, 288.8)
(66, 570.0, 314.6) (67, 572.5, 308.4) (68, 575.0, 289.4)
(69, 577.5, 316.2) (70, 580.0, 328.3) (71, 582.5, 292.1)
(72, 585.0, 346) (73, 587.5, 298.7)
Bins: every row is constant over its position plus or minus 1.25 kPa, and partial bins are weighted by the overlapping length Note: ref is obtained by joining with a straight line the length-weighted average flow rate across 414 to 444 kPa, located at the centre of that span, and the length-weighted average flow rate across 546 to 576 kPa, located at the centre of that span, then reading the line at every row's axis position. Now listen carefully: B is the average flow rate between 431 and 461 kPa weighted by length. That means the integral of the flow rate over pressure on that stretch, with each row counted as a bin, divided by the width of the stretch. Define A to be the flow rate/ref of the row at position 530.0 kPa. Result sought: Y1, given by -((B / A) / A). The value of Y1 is -221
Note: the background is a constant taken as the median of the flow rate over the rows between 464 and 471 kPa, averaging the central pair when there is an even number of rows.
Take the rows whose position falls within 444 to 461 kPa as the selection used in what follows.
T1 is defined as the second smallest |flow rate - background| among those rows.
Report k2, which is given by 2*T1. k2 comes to 4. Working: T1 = 2.1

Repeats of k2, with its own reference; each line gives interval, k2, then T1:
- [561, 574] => 66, 32.9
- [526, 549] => 36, 17.8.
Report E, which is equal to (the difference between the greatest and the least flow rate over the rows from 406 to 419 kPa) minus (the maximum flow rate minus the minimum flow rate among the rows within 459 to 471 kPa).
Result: -13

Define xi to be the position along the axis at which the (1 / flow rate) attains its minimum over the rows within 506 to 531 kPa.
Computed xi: 515.0 kPa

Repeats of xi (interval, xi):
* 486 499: 487.5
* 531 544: 535.0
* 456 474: 470.0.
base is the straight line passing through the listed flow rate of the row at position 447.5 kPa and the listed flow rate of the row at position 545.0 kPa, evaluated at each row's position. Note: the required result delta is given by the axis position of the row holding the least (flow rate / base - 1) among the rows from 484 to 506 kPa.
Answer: 505.0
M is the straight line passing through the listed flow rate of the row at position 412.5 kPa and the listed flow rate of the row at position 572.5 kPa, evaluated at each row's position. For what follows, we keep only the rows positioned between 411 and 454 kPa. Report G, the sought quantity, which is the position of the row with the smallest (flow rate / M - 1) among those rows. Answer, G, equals 440.0 kPa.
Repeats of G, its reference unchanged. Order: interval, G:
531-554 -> 550.0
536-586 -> 550.0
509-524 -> 512.5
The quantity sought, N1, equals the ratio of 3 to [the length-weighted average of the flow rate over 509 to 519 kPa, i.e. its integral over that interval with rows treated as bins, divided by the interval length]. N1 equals 0.0108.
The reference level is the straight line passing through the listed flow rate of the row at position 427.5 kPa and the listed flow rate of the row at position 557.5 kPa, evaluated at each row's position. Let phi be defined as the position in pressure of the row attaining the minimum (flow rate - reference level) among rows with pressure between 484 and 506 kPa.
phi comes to 505.0 kPa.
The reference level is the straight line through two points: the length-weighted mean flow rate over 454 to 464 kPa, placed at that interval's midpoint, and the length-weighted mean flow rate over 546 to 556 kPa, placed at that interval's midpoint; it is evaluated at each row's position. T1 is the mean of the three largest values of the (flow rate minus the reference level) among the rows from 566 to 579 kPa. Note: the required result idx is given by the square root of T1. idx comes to 5.7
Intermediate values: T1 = 33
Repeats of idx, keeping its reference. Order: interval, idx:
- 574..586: 7.0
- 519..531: 5.0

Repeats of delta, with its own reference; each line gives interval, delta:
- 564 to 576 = 565.0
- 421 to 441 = 440.0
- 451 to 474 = 465.0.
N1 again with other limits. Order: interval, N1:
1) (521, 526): 0.0105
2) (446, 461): 0.0117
